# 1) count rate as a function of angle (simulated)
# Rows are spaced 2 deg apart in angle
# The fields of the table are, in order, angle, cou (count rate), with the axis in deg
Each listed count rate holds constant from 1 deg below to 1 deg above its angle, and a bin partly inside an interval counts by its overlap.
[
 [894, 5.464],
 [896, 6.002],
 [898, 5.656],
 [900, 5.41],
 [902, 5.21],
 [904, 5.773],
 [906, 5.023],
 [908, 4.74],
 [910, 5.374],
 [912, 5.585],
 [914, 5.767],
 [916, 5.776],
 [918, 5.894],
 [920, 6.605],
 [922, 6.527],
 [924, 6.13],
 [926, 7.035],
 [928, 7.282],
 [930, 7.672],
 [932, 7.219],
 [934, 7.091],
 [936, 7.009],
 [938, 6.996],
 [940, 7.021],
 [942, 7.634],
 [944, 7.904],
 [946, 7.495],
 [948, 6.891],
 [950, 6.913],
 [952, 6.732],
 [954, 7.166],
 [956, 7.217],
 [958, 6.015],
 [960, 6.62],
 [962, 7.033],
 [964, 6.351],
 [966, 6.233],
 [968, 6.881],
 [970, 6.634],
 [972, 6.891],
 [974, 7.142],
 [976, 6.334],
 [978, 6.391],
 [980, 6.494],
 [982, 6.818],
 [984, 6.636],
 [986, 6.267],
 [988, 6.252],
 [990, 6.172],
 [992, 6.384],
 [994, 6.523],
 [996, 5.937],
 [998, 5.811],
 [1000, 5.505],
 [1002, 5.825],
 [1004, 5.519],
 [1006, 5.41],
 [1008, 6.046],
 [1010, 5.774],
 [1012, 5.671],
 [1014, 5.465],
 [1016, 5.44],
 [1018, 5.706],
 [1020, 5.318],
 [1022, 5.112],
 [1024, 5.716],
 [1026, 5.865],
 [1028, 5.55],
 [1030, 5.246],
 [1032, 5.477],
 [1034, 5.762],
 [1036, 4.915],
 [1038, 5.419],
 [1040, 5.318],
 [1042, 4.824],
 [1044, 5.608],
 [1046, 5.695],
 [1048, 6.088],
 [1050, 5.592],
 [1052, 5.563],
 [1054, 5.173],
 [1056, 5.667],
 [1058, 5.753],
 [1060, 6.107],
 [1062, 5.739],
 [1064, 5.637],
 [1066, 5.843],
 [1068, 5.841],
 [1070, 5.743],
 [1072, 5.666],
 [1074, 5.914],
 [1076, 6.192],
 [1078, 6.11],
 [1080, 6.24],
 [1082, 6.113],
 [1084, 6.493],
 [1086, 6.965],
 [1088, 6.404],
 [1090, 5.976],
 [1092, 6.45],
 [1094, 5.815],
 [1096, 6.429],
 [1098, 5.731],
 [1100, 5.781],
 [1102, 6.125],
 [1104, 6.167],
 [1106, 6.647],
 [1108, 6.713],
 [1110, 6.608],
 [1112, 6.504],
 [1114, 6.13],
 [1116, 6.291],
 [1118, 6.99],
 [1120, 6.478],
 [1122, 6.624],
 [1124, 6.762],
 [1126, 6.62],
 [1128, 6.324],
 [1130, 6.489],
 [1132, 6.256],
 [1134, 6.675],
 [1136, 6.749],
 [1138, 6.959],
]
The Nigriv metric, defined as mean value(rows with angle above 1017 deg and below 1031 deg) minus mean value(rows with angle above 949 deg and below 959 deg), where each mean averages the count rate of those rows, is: -1.3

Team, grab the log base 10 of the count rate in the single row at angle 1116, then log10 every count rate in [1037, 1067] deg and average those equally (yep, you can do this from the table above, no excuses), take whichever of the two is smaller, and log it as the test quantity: 0.748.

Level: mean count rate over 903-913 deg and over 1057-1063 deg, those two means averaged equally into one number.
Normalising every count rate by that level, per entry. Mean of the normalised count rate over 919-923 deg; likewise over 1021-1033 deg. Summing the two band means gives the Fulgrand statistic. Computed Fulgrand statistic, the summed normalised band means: 2.16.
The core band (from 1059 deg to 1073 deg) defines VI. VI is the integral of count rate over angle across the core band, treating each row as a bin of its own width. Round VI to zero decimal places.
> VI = 81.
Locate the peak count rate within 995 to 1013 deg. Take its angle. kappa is 1008 deg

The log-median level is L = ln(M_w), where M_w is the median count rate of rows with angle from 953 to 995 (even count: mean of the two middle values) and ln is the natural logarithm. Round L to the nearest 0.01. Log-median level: 1.88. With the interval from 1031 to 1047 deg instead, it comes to 1.70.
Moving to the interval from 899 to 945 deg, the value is 1.88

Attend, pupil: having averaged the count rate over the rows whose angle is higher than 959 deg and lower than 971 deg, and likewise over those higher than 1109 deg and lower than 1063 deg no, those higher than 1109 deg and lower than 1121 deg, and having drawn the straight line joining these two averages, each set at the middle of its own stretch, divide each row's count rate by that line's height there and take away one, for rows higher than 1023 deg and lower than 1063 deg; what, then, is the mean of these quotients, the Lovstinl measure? -0.15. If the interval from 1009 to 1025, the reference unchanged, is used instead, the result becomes -0.16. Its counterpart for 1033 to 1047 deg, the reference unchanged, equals -0.18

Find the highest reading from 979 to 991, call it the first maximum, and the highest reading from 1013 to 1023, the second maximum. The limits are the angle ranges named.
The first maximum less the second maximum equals 1.11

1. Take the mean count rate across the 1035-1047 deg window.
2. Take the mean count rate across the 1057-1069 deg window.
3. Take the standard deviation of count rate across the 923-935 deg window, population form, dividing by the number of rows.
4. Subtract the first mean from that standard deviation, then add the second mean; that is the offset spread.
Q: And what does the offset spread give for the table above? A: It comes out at 1.0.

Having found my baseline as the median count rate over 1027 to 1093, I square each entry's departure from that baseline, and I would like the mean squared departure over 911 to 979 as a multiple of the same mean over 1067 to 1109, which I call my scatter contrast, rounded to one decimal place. 4.5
